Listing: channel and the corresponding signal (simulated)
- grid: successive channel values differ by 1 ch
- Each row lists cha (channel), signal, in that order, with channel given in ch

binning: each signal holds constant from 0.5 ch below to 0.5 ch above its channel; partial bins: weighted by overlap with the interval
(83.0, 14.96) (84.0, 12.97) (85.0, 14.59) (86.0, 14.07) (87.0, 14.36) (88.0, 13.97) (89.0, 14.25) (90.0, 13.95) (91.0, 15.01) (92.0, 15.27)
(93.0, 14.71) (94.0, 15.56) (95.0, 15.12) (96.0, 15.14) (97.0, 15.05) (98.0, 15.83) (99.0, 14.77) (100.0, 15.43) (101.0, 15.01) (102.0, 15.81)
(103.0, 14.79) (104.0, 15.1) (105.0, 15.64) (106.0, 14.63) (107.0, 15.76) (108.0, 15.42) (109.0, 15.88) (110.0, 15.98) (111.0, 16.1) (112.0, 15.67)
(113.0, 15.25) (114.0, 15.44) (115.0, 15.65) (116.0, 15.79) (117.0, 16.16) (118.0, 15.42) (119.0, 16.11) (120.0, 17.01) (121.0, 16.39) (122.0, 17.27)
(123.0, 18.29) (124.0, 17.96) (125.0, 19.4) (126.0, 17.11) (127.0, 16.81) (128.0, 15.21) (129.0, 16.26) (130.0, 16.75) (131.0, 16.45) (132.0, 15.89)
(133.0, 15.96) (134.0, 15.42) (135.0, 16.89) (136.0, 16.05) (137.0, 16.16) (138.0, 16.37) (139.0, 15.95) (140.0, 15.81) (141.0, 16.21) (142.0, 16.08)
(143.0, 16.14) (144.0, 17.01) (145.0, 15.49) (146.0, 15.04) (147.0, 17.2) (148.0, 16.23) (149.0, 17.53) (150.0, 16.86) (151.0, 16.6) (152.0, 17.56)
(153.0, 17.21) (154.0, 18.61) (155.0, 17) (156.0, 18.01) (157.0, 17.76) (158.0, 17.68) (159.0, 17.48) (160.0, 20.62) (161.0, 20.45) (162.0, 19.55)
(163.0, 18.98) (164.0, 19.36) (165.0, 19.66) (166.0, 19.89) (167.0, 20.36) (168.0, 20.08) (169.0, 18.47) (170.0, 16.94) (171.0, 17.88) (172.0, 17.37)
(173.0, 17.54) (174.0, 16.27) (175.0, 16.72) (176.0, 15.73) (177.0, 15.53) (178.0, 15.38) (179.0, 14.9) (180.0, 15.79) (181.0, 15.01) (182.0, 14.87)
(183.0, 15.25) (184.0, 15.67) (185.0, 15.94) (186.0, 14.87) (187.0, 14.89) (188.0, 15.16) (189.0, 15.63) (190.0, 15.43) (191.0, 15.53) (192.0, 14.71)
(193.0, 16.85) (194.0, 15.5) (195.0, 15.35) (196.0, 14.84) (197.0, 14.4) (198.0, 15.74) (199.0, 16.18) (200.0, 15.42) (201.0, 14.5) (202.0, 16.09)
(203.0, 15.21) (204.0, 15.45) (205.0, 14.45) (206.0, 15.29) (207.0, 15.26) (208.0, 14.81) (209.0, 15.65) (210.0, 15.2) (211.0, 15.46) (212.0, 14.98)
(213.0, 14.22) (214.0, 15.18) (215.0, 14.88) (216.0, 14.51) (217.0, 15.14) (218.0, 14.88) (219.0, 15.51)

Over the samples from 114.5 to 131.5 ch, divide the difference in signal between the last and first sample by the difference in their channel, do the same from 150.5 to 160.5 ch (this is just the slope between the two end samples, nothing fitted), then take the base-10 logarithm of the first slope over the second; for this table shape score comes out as -1.0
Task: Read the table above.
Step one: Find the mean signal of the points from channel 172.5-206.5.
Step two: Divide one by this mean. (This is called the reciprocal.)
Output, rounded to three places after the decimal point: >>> 0.065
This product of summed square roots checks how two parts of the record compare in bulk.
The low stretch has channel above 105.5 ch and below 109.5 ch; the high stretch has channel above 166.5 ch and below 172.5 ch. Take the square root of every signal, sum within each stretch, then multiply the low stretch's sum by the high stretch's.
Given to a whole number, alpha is 405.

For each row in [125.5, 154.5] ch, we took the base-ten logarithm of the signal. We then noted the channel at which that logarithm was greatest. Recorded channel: 154.0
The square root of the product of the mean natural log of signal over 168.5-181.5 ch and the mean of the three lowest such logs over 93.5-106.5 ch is 2.74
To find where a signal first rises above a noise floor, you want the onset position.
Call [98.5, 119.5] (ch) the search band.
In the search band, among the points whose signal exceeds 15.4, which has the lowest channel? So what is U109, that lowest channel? 100.0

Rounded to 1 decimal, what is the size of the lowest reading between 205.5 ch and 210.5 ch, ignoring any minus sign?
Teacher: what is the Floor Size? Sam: 14.8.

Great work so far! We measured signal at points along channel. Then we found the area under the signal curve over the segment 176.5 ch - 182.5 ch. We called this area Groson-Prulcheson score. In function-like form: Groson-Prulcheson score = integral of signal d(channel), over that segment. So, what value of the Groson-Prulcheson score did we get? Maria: 91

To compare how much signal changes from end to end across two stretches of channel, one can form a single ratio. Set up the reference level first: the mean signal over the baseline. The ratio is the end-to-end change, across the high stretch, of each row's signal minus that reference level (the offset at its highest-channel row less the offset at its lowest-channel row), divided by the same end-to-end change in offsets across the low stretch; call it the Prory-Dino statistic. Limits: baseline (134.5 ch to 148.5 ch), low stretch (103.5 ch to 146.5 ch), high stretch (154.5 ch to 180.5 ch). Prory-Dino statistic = 20.2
